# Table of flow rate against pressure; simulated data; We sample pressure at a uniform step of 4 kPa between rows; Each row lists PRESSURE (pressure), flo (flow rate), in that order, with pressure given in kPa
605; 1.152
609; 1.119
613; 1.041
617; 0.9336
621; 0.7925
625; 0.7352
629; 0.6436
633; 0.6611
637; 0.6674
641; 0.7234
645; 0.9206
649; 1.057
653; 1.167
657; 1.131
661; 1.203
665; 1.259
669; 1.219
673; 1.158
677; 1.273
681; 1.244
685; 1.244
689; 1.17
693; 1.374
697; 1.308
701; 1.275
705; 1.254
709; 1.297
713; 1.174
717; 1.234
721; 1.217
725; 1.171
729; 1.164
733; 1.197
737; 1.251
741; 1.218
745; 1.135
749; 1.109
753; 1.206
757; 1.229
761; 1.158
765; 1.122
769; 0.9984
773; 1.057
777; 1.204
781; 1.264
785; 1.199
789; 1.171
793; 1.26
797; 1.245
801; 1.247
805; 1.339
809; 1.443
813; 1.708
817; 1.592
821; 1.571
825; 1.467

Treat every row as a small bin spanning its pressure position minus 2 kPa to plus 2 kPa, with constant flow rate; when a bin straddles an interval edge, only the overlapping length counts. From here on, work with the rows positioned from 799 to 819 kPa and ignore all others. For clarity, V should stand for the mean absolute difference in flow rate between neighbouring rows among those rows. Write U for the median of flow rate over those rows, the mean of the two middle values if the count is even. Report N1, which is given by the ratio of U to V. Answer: 10.0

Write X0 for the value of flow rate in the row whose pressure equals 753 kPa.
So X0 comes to 1.206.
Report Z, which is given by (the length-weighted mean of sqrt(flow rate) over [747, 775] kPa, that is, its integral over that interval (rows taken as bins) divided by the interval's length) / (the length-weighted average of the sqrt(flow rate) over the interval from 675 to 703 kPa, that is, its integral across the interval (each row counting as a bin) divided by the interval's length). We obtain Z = 0.94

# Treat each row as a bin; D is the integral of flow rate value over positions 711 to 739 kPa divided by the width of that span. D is 1.20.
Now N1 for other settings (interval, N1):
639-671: 12.4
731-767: 22.6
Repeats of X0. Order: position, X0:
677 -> 1.273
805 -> 1.339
